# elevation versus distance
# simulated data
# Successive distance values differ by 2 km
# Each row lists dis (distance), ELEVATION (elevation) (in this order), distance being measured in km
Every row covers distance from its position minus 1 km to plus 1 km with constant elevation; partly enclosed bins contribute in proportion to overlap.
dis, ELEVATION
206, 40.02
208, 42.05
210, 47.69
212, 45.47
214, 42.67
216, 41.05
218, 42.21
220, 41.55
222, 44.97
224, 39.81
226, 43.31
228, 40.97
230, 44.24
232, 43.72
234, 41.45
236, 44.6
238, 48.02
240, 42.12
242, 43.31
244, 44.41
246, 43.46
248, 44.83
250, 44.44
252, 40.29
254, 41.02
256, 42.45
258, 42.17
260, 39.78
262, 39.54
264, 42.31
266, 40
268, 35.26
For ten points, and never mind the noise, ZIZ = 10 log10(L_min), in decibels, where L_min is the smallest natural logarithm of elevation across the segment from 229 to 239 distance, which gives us 5.71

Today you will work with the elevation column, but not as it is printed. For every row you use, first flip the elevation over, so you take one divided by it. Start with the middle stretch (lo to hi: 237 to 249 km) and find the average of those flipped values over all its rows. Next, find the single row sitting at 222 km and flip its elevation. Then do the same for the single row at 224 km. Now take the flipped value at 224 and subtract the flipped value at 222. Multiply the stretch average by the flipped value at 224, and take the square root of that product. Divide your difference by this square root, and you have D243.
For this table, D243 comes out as 0.12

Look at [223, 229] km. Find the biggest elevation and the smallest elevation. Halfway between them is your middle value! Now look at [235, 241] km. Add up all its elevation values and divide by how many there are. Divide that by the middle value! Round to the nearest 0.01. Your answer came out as 1.08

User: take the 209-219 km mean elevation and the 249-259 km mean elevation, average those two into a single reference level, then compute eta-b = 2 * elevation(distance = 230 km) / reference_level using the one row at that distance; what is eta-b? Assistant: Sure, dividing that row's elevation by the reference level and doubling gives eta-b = 2.06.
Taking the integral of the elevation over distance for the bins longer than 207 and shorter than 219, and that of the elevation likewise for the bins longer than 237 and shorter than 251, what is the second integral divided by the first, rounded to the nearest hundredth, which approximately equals 1.19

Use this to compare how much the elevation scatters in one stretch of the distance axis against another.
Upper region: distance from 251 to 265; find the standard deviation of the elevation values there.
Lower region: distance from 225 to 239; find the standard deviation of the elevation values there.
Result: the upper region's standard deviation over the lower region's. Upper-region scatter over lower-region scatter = 0.53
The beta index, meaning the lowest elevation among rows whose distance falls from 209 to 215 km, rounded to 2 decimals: 42.67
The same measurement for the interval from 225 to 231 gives 40.97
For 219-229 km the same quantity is 39.81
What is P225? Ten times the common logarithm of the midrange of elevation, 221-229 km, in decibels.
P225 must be 16.3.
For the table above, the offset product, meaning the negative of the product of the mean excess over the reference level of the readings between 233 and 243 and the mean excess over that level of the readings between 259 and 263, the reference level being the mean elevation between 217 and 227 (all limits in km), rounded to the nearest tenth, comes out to 4.1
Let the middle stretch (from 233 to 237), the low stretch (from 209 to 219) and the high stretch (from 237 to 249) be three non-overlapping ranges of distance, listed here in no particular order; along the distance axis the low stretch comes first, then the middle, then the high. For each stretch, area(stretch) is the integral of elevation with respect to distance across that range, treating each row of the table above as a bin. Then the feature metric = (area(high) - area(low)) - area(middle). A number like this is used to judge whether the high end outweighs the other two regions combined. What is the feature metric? -78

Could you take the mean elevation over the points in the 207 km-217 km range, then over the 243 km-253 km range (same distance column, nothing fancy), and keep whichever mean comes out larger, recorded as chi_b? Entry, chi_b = 43.8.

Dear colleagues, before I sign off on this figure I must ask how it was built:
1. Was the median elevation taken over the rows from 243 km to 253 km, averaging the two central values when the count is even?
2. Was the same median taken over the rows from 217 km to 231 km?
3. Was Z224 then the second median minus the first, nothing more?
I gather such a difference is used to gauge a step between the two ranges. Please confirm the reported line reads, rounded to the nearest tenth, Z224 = -2.2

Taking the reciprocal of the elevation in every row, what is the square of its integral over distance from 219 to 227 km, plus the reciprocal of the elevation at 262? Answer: 0.0610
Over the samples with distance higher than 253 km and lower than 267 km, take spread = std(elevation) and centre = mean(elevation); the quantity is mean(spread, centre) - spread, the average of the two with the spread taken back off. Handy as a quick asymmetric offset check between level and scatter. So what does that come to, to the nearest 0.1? 19.9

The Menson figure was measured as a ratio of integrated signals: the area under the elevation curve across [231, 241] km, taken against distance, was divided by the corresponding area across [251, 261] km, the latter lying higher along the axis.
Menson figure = 1.07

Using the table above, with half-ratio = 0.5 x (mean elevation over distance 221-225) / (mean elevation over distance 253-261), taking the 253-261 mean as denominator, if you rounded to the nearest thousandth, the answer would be 0.513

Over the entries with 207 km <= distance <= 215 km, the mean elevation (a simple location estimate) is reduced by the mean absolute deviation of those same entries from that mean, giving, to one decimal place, 42.4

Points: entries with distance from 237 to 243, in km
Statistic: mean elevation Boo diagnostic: 44.5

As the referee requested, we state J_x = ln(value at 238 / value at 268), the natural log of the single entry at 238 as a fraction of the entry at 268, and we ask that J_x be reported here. 0.31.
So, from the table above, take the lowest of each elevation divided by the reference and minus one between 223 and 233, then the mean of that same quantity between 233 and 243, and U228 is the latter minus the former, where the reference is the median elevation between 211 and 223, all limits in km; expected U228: 0.10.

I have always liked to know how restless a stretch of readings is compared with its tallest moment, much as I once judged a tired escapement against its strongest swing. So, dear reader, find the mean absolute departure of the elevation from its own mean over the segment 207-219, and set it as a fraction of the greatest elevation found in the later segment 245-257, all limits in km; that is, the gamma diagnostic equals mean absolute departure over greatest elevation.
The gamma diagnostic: 0.045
